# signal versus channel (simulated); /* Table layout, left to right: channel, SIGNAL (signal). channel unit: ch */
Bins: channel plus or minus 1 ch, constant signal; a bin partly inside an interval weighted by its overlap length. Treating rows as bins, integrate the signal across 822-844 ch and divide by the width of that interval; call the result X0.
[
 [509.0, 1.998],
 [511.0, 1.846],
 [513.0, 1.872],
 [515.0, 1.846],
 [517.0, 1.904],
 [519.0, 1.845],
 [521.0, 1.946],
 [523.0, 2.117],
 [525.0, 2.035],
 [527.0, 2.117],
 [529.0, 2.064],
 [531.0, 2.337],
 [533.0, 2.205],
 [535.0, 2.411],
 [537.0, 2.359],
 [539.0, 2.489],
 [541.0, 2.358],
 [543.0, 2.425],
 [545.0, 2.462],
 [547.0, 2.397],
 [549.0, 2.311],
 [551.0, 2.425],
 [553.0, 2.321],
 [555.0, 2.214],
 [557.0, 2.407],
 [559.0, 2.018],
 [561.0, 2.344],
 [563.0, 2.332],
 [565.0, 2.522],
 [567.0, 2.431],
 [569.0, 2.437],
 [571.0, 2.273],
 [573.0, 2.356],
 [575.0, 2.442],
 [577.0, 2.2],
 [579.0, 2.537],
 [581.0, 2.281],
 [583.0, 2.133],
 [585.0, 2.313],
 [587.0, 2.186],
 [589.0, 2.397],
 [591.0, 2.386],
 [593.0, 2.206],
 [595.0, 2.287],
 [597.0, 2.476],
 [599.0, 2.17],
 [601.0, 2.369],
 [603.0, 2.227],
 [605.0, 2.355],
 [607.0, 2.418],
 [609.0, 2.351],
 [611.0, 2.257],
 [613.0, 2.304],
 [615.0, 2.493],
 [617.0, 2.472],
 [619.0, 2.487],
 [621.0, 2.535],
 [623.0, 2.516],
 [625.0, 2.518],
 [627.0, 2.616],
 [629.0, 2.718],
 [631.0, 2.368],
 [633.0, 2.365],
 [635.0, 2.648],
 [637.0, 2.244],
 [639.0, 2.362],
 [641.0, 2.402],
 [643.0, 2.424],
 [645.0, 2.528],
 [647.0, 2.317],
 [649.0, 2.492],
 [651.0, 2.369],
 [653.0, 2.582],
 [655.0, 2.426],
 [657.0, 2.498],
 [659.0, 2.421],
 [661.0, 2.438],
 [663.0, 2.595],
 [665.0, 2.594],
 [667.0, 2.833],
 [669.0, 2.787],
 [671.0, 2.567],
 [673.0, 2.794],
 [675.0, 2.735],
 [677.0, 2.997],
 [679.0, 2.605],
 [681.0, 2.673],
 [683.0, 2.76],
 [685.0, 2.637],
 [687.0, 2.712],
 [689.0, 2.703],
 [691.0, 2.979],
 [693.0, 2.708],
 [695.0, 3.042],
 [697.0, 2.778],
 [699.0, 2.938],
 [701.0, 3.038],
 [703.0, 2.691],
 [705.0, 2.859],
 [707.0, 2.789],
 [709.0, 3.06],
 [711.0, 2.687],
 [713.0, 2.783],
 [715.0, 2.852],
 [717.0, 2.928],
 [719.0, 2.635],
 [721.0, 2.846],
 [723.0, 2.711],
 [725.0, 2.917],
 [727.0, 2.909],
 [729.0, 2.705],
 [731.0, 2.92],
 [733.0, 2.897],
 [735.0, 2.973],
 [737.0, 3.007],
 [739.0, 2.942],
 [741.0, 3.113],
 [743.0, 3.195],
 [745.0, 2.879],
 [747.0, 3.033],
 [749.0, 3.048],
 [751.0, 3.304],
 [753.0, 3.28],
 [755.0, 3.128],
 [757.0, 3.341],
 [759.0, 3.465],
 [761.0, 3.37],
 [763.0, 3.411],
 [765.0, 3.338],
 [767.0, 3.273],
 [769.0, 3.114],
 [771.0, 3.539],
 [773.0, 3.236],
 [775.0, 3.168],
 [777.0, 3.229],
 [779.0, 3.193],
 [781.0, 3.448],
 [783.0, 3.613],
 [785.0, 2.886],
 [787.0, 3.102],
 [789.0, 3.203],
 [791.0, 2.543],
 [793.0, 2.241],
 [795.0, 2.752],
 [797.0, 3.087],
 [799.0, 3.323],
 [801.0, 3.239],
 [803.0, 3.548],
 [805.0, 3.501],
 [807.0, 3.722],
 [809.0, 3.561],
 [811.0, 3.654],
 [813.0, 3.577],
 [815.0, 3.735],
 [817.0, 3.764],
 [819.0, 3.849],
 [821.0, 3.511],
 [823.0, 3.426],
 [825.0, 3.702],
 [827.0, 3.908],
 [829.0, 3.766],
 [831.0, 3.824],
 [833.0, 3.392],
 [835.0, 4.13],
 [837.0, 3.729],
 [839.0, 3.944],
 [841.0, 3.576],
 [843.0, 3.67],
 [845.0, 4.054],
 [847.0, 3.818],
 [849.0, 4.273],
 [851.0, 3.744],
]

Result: 3.7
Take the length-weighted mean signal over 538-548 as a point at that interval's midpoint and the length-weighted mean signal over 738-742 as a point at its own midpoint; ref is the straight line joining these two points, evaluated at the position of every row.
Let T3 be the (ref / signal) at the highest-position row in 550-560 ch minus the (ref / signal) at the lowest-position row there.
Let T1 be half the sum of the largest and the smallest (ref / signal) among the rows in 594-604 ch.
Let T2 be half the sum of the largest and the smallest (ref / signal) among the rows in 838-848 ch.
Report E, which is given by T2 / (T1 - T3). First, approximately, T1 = 1.12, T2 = 0.88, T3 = 0.22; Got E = 0.97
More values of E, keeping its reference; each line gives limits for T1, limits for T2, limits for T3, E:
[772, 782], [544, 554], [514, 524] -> 0.93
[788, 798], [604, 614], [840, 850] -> 0.83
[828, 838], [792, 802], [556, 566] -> 1.29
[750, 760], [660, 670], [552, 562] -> 1.14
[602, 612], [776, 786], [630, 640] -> 0.88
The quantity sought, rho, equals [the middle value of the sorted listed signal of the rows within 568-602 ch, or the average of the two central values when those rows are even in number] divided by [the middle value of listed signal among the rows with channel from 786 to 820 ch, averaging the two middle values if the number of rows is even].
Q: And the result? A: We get 0.7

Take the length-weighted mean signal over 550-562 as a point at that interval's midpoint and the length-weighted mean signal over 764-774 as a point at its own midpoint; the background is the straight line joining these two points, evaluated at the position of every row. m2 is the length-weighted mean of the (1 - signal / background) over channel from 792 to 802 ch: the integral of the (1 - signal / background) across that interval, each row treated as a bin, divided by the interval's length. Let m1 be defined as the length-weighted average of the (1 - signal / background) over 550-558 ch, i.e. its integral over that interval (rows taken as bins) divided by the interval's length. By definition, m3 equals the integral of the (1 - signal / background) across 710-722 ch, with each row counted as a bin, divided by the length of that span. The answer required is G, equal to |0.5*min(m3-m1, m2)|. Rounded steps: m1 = -0.03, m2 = 0.15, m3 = 0.09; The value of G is 0.056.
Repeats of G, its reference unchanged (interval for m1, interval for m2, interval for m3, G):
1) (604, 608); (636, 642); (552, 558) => 0.034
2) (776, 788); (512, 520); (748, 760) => 0.022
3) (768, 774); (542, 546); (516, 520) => 0.048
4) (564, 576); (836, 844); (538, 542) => 0.036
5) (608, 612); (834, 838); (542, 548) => 0.090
